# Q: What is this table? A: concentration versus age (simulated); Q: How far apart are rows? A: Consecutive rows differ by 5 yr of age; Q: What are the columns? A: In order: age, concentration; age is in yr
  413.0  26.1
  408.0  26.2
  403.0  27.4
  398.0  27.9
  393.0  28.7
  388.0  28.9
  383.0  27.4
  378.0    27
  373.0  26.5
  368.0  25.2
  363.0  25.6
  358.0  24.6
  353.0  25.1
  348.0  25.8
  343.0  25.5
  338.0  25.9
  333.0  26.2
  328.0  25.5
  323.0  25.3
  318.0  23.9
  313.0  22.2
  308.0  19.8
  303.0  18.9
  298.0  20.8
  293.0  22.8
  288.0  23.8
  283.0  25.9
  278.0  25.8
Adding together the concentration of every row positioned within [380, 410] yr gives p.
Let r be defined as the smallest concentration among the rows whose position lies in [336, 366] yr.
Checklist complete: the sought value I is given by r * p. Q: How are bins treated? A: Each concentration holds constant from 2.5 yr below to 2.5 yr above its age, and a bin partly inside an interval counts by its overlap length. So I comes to 4096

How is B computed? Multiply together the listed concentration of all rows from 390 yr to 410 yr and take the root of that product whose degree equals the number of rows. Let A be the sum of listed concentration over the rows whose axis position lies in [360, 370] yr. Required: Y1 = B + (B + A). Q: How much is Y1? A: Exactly 106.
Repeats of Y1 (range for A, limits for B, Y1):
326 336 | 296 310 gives 91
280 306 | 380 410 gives 168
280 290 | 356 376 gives 101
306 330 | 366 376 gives 168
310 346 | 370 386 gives 228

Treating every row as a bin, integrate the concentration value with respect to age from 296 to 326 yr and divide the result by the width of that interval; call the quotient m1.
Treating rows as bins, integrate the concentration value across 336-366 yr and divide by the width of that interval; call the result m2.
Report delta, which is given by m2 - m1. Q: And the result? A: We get 4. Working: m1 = 22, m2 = 25.4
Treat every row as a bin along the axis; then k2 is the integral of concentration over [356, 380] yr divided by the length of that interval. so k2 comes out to 25.8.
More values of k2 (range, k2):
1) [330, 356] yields 25.7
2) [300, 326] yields 22.1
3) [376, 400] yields 28.0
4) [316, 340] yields 25.4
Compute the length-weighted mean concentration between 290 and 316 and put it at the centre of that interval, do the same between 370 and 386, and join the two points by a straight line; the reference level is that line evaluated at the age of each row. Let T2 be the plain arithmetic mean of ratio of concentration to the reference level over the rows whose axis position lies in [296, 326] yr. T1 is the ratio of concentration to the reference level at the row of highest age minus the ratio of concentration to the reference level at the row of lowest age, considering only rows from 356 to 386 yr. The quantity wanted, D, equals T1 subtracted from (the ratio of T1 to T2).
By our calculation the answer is -0.0002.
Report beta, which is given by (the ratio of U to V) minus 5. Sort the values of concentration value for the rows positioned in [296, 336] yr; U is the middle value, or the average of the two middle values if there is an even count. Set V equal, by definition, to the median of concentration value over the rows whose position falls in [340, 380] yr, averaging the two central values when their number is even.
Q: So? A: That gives -4.10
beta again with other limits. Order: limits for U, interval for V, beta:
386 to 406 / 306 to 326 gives -3.77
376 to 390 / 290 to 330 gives -3.78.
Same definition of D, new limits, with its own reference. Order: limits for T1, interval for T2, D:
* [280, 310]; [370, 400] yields 0.0024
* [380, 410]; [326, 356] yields 0.0072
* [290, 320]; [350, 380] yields -0.0006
